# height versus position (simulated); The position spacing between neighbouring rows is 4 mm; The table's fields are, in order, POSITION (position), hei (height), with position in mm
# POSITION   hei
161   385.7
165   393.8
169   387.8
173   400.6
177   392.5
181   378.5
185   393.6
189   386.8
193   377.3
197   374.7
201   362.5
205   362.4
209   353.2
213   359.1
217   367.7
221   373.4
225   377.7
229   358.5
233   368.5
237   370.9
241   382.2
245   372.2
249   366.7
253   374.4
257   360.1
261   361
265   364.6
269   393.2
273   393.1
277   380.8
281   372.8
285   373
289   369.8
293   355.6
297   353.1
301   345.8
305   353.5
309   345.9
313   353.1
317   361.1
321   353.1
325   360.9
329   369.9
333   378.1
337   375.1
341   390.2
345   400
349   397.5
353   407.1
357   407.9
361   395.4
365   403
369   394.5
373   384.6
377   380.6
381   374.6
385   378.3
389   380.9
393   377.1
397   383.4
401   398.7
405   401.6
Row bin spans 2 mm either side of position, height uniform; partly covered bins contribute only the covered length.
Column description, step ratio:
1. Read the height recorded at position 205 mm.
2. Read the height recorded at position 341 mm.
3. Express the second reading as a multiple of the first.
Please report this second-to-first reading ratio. 1.077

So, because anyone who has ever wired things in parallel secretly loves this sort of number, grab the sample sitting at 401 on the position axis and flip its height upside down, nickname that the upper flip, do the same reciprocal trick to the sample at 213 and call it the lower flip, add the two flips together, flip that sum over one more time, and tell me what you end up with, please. 189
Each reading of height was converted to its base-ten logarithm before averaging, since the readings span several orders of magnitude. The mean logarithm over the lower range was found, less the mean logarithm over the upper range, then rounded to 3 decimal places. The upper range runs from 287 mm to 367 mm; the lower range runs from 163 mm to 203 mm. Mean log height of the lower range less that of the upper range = 0.013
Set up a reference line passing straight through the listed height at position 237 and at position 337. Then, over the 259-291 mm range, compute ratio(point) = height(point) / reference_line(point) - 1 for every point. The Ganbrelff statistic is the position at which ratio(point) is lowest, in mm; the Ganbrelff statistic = 261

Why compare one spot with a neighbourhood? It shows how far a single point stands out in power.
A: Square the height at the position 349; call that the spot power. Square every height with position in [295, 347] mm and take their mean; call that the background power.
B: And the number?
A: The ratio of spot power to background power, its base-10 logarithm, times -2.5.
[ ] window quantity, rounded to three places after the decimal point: -0.185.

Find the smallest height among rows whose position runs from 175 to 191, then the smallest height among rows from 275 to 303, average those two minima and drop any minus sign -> 362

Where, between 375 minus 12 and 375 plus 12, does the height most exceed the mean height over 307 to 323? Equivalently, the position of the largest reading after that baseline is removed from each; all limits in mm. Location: 365 mm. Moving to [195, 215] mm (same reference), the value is 197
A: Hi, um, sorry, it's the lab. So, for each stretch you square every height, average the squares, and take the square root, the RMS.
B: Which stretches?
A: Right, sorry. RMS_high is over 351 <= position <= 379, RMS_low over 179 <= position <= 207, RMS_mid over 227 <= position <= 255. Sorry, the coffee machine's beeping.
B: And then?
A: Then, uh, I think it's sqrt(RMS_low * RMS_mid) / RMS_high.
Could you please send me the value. 0.94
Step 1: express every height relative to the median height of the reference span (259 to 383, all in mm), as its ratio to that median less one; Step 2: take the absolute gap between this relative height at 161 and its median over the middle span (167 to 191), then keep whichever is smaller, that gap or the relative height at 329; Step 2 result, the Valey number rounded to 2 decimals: -0.01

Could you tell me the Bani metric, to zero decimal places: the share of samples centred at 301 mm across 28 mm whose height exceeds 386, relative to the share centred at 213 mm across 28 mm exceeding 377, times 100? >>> 0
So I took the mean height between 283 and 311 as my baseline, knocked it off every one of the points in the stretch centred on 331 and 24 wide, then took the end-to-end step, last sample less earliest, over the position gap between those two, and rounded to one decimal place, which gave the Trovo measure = 1.9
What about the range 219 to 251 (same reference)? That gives -0.2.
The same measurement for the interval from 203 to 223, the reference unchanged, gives 0.7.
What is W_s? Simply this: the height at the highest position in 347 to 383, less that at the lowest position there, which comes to -23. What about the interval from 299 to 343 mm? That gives 44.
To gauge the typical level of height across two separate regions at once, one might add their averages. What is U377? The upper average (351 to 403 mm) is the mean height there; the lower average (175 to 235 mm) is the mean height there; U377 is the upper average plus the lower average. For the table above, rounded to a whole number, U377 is 762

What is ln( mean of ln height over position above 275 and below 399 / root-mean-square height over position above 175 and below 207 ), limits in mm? -4.16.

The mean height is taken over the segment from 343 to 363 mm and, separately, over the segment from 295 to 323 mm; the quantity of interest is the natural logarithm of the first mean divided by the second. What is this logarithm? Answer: 0.131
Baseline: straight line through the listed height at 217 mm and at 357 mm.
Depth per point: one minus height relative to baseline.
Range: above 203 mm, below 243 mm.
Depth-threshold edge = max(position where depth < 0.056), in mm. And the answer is 241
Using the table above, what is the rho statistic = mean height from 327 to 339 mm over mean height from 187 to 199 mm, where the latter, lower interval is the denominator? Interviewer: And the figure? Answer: 0.99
